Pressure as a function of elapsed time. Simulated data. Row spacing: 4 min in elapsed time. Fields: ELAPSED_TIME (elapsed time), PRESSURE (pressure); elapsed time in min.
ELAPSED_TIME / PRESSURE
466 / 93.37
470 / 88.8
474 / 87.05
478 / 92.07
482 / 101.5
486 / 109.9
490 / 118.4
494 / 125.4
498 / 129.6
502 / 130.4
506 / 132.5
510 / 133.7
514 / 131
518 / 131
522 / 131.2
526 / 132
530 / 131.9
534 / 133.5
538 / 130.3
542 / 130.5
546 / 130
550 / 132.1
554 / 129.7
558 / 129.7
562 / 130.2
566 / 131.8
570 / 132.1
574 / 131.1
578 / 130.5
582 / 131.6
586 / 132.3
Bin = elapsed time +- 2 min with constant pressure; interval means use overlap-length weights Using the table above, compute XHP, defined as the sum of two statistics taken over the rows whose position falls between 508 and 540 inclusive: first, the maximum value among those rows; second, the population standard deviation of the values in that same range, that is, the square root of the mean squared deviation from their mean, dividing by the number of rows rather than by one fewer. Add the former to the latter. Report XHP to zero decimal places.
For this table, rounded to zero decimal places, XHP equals 135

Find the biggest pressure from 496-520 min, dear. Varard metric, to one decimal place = 133.7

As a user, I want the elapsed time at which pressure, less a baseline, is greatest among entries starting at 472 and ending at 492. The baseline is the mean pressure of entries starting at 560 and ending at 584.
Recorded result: 490 min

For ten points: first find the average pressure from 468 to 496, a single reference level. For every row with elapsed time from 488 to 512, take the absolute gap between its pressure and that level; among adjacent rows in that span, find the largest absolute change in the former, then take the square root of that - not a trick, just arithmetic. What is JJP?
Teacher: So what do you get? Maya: 2.6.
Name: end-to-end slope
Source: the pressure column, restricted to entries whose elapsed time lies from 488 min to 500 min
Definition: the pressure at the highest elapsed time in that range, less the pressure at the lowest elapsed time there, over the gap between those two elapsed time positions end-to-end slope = 1.40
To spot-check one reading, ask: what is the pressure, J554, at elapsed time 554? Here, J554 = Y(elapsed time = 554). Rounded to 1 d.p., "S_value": 129.7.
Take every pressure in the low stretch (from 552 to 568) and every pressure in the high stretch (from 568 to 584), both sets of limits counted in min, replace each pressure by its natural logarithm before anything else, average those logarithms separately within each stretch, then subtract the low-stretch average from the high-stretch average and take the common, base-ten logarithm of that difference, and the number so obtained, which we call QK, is -2.13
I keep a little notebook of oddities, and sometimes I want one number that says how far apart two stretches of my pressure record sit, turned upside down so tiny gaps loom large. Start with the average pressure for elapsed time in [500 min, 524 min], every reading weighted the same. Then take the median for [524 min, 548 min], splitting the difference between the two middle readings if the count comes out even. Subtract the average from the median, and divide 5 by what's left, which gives -12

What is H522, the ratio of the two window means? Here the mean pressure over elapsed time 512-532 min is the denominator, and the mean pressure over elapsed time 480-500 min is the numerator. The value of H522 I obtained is 0.89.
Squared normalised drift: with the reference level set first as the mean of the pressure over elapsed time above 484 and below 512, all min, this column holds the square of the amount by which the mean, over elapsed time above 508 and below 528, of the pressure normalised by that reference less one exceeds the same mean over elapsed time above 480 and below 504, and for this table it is 0.010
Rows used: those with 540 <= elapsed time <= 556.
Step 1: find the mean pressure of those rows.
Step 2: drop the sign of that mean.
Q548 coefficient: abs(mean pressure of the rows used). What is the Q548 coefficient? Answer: 131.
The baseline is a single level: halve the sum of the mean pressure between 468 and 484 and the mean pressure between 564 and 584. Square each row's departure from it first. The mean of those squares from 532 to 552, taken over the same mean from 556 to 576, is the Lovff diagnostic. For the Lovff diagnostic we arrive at 1.03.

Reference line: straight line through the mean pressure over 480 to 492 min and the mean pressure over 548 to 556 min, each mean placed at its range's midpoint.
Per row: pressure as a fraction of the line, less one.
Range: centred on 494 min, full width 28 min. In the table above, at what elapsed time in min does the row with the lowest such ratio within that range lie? 482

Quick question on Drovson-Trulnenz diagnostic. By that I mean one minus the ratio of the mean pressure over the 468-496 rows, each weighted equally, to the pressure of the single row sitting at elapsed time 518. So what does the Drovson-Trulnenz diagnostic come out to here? 0.21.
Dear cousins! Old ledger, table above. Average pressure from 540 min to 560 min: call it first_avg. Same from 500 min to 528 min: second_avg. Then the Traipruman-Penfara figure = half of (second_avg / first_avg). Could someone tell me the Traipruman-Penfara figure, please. 0.505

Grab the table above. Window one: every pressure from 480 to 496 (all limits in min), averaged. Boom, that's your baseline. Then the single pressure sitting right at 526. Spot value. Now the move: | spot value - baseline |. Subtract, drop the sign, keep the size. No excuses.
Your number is 18.2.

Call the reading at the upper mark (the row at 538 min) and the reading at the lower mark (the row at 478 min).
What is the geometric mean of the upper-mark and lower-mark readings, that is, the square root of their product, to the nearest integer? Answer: 110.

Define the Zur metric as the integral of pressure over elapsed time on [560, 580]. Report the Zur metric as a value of 2623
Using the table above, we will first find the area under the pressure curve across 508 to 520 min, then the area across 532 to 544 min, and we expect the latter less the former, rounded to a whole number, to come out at -6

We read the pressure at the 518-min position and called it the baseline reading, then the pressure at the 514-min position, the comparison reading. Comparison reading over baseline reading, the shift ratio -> 1.00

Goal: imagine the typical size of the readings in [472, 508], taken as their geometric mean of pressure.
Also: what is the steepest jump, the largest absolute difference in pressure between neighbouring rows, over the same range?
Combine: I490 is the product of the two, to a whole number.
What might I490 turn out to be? 1064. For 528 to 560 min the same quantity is 419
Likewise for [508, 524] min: 356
